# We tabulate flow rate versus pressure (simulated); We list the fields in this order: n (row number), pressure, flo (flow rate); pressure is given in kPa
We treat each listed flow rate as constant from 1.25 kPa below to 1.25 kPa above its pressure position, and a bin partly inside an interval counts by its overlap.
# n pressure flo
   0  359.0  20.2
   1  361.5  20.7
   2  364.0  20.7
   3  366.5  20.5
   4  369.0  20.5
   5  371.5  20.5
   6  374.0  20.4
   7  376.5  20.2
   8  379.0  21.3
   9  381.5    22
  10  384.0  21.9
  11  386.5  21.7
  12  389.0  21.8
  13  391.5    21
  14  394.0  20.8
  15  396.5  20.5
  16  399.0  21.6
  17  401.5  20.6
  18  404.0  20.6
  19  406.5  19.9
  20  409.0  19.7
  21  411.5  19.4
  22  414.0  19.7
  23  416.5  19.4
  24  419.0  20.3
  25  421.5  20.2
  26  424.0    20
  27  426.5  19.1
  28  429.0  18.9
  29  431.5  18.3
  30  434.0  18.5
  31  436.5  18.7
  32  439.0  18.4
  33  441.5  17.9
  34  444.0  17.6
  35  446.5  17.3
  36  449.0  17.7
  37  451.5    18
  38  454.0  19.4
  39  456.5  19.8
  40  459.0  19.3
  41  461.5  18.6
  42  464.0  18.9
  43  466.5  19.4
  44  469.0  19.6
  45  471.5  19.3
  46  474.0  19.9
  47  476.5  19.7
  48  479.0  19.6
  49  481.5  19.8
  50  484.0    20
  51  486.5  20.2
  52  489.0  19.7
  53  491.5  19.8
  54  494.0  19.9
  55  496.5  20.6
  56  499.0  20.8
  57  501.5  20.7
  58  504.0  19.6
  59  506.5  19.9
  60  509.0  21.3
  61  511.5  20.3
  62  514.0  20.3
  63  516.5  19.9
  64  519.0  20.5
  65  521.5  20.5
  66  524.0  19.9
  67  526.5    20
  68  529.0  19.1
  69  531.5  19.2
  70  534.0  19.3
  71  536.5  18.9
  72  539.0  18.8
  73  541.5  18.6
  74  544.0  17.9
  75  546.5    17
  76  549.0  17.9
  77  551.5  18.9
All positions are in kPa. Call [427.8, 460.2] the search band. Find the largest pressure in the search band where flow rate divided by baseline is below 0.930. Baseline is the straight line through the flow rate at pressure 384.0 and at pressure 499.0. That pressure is 459.0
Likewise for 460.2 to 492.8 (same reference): 471.5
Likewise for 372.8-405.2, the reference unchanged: 376.5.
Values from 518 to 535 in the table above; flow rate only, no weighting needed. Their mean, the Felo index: 19.8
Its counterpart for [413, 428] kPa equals 19.8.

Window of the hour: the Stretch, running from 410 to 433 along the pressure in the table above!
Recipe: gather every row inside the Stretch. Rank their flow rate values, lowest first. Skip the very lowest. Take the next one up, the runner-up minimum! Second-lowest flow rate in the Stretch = 18.9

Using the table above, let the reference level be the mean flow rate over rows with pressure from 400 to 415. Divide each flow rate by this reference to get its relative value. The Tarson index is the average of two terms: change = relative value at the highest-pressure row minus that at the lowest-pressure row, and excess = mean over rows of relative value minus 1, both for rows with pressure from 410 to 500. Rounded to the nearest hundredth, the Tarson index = 0.02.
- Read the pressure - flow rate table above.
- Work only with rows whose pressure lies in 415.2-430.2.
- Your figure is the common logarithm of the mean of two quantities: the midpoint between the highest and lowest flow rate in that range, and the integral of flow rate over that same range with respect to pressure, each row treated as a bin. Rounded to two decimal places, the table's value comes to 2.20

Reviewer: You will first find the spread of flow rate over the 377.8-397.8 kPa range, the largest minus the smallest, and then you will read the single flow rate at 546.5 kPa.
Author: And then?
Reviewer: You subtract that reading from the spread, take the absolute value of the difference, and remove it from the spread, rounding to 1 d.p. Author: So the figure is -14.0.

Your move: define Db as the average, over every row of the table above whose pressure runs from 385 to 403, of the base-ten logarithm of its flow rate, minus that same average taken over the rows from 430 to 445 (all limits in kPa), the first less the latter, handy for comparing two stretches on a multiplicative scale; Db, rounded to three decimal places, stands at 0.064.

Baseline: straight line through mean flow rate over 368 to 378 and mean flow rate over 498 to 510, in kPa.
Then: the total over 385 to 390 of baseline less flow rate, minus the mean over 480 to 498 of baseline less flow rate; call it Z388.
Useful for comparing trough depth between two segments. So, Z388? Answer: -3.1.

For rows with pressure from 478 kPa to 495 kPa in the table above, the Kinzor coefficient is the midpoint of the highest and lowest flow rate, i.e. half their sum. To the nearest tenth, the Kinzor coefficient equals 19.9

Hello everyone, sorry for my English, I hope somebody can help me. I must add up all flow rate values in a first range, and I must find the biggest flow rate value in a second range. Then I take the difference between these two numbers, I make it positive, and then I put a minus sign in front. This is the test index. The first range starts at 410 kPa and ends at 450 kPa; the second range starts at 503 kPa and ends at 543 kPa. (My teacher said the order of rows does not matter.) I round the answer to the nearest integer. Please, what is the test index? -280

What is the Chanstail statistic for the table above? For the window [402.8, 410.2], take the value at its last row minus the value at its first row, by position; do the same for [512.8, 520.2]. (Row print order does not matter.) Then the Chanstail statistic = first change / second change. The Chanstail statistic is -4.5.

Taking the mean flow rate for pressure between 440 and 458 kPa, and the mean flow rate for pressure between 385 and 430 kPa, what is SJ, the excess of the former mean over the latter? -2.0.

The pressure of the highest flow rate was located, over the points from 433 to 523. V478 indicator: 509.0 kPa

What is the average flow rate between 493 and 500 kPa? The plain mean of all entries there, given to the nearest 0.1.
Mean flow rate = 20.4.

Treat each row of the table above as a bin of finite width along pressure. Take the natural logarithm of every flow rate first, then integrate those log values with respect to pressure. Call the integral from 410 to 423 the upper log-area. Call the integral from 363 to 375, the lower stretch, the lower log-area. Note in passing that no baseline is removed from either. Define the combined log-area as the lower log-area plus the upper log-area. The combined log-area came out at 75.1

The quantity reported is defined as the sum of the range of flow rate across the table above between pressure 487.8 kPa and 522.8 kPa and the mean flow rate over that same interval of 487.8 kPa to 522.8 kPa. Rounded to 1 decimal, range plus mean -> 22.0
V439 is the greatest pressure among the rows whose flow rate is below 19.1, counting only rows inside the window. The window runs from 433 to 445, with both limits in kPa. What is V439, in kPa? 444.0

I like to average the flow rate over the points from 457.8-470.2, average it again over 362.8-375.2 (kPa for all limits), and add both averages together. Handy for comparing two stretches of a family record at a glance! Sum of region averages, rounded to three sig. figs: 39.7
